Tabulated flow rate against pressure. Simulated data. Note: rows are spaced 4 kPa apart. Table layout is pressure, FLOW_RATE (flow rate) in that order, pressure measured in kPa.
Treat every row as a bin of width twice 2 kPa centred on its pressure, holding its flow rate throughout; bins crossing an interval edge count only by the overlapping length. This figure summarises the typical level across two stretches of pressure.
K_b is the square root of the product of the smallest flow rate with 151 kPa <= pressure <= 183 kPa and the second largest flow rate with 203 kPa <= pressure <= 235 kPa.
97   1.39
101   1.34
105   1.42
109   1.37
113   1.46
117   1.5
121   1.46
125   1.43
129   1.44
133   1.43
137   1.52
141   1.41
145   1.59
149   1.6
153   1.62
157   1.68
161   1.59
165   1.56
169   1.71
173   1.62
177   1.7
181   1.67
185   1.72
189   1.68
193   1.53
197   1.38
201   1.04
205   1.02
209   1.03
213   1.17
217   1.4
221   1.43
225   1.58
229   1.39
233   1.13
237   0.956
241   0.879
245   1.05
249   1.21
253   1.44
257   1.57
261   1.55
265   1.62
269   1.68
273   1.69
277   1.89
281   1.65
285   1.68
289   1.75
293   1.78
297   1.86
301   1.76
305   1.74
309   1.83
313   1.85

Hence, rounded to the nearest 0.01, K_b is 1.49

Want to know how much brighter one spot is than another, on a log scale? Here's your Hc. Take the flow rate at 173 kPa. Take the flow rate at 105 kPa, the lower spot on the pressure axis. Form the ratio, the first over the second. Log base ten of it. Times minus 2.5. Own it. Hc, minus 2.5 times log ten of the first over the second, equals -0.14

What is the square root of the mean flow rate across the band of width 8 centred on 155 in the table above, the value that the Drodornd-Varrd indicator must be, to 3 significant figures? 1.28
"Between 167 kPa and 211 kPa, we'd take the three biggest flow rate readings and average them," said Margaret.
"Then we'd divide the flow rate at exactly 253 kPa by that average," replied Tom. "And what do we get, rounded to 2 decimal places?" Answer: 0.84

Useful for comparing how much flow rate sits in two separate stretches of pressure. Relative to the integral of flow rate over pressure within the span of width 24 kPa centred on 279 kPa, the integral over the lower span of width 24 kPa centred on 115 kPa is 0.84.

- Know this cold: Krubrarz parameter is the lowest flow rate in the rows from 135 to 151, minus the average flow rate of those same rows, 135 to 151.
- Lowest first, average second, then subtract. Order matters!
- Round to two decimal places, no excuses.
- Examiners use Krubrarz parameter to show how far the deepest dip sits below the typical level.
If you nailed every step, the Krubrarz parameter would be -0.12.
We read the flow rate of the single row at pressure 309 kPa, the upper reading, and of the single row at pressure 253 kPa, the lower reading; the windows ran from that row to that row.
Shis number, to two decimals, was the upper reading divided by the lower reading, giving 1.27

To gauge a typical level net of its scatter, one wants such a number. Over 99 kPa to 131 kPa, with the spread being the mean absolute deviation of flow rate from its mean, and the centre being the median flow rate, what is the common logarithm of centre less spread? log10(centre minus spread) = 0.15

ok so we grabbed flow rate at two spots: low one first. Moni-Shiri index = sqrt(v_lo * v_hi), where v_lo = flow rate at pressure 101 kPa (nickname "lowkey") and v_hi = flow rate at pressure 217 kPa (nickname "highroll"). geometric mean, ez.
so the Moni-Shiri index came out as 1.37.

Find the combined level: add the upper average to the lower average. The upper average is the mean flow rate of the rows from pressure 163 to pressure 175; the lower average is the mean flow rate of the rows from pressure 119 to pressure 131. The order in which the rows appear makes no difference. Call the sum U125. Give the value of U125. 3.1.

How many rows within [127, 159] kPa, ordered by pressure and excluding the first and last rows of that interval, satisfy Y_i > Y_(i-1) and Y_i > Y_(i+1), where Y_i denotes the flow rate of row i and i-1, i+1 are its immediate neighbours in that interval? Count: 1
